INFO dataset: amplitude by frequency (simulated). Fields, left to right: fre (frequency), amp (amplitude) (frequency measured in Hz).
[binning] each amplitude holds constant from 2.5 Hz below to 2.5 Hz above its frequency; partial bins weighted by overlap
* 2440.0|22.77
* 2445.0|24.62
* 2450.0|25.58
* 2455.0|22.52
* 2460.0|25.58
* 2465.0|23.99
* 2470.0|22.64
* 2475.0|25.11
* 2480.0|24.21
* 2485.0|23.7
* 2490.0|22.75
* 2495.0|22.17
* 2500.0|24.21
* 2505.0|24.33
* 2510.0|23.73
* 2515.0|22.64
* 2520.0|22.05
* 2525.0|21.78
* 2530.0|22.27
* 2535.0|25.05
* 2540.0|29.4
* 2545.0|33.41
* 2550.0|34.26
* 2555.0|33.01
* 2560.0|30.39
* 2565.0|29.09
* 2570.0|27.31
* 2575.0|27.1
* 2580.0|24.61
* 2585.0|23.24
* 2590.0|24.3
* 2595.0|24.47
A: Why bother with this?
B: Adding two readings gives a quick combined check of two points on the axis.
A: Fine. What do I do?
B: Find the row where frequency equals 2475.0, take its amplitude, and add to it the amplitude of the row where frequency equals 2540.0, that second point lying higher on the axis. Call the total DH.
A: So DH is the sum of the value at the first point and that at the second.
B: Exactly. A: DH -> 55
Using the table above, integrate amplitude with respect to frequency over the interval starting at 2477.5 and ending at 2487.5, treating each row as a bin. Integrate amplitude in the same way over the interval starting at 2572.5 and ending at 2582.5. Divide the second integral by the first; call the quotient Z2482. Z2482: 1.08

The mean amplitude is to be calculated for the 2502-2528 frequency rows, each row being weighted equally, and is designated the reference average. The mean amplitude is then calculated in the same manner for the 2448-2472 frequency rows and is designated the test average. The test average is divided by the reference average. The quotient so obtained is 1.05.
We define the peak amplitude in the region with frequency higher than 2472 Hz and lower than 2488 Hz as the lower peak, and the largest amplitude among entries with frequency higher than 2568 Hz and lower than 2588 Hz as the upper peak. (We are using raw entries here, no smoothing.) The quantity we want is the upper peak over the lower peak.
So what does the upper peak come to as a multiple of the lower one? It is 1.09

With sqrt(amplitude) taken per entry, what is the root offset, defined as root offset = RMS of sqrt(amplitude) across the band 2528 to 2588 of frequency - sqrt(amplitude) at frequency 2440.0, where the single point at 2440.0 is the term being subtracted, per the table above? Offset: 0.5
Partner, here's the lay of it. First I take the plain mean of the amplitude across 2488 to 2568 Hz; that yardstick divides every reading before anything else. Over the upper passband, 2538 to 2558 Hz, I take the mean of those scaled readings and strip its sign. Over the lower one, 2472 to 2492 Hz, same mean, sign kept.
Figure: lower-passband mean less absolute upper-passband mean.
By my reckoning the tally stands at -0.33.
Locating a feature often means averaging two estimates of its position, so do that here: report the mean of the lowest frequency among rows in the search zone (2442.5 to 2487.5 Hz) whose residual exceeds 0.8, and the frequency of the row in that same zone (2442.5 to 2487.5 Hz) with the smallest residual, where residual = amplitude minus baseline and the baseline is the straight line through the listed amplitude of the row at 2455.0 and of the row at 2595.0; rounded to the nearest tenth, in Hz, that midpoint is 2457.5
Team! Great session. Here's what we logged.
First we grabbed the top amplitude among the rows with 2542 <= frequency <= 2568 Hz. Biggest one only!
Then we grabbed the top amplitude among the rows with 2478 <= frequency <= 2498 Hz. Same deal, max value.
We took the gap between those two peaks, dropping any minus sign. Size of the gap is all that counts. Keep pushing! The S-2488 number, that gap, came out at 10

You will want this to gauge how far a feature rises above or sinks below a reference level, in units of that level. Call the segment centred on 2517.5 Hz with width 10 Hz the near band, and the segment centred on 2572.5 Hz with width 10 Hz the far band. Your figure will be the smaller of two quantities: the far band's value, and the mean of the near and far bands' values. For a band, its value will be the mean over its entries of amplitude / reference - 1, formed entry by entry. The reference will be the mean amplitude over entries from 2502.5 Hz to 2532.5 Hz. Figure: 0.09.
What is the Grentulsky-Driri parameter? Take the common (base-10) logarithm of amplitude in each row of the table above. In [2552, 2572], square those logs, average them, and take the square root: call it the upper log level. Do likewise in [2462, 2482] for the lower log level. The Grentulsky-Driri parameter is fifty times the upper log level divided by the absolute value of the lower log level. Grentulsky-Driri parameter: 53.5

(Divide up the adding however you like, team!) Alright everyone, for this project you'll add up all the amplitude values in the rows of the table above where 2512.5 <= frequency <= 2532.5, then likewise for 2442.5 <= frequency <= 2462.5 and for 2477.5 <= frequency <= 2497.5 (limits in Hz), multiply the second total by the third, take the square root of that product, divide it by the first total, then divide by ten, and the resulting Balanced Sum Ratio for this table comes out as 0.108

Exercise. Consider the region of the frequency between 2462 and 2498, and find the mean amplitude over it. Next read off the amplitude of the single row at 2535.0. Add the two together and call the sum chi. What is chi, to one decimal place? 48.6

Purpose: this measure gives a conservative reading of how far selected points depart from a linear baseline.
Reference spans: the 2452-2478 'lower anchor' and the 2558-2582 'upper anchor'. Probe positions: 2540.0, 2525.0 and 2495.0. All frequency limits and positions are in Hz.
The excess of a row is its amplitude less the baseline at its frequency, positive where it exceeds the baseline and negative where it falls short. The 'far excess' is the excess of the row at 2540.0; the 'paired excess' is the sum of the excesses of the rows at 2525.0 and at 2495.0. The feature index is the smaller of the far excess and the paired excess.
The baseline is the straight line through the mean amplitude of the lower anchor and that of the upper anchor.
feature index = -7.2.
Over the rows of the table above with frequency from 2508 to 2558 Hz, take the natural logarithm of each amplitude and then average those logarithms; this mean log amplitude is 3.27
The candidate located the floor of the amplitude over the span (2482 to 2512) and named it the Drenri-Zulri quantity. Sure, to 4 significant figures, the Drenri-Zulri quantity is 22.17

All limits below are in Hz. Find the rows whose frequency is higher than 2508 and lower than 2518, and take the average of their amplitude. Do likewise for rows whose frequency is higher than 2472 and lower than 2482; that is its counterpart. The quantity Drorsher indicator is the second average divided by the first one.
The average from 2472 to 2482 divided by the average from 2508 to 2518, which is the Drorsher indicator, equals 1.06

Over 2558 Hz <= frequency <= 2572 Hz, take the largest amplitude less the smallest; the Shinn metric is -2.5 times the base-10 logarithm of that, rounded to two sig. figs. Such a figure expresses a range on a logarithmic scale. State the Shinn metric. -1.2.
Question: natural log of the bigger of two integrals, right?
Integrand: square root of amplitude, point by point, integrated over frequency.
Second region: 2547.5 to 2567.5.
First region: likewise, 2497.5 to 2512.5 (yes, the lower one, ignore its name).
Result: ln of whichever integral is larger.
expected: 4.7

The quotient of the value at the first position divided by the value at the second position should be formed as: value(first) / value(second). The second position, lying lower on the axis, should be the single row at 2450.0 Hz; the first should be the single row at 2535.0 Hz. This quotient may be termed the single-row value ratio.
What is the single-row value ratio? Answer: 0.98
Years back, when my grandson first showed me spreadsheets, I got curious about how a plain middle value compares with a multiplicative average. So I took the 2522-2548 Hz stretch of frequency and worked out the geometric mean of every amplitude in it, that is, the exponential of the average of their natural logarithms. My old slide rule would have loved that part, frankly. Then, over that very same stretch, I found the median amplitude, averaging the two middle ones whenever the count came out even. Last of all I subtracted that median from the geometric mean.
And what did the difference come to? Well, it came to 1.0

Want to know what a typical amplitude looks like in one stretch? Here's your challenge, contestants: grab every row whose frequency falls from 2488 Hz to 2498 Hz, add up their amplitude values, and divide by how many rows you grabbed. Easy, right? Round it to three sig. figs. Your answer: 22.5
